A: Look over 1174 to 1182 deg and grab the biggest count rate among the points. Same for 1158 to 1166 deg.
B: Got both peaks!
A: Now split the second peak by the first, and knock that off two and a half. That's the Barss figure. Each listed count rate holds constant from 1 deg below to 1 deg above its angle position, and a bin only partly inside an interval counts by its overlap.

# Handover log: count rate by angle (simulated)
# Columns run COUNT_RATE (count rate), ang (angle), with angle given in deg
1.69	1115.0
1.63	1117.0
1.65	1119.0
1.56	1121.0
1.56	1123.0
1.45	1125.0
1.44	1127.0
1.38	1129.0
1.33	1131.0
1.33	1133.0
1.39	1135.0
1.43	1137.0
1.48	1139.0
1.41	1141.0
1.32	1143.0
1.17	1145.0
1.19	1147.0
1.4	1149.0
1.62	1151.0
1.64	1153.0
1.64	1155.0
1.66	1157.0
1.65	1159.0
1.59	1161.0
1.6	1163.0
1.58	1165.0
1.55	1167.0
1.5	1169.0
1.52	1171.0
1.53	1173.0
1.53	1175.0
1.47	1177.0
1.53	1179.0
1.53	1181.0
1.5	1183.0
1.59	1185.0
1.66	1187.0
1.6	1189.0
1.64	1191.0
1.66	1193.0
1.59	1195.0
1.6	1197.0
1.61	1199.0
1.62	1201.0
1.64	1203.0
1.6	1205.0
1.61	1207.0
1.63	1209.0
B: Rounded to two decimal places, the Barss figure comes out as 1.42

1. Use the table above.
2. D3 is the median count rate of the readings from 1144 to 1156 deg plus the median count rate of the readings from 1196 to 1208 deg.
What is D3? 3.12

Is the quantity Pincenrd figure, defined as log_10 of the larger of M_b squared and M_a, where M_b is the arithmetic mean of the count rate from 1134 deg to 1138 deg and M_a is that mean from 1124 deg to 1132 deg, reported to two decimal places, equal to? 0.30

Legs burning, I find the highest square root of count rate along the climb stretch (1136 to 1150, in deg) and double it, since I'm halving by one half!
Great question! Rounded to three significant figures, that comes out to 2.43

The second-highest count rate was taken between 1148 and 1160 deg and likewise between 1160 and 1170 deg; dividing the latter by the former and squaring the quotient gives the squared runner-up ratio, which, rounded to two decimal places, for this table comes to 0.93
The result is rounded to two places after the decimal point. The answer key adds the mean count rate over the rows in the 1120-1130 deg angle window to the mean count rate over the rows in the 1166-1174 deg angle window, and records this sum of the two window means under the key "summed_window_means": 3.00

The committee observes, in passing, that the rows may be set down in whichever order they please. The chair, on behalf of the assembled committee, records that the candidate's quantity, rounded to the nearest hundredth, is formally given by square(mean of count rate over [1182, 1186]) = 2.39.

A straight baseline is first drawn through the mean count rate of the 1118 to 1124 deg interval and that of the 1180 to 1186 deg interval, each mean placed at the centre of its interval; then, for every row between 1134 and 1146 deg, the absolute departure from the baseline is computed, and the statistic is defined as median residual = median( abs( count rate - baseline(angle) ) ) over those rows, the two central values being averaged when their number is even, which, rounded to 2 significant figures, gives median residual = 0.18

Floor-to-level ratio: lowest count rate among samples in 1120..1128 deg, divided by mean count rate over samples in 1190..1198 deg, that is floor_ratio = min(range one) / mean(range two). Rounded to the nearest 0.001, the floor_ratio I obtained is 0.888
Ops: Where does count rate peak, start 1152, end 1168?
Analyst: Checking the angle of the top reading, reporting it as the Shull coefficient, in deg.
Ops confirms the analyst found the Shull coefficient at 1157.0 deg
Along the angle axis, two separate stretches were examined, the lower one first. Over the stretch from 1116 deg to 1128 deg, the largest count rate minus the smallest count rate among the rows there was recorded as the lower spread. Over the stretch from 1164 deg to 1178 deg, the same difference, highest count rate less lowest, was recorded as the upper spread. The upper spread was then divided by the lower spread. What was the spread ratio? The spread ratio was 0.52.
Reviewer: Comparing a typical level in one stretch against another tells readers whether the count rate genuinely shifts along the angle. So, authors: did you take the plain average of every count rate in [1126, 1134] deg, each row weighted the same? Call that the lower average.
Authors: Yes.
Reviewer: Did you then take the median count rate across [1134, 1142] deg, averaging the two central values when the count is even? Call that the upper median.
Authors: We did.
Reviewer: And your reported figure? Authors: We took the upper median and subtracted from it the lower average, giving 0.05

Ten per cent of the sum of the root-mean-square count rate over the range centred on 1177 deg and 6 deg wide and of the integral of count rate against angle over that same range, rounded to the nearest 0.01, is 1.06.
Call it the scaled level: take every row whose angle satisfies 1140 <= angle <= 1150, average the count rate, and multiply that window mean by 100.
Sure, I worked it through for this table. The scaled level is 130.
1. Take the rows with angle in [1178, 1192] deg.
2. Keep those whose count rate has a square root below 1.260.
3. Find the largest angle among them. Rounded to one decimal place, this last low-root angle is 1183.0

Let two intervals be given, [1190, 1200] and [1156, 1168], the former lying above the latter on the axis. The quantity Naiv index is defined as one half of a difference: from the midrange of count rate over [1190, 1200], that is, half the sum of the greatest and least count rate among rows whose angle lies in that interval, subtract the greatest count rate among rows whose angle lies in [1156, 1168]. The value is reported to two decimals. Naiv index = -0.02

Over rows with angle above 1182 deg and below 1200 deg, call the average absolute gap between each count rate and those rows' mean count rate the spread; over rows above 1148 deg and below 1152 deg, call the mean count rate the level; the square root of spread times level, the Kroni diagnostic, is 0.22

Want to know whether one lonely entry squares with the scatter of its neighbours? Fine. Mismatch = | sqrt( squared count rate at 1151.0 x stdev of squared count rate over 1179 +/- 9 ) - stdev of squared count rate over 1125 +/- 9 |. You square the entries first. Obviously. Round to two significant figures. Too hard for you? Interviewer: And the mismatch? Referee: 0.31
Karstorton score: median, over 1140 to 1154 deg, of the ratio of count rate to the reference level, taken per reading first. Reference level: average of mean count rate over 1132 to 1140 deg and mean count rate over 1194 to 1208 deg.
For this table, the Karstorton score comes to 0.93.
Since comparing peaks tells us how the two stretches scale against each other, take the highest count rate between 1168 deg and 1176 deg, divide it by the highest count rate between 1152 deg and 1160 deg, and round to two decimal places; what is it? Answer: 0.92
